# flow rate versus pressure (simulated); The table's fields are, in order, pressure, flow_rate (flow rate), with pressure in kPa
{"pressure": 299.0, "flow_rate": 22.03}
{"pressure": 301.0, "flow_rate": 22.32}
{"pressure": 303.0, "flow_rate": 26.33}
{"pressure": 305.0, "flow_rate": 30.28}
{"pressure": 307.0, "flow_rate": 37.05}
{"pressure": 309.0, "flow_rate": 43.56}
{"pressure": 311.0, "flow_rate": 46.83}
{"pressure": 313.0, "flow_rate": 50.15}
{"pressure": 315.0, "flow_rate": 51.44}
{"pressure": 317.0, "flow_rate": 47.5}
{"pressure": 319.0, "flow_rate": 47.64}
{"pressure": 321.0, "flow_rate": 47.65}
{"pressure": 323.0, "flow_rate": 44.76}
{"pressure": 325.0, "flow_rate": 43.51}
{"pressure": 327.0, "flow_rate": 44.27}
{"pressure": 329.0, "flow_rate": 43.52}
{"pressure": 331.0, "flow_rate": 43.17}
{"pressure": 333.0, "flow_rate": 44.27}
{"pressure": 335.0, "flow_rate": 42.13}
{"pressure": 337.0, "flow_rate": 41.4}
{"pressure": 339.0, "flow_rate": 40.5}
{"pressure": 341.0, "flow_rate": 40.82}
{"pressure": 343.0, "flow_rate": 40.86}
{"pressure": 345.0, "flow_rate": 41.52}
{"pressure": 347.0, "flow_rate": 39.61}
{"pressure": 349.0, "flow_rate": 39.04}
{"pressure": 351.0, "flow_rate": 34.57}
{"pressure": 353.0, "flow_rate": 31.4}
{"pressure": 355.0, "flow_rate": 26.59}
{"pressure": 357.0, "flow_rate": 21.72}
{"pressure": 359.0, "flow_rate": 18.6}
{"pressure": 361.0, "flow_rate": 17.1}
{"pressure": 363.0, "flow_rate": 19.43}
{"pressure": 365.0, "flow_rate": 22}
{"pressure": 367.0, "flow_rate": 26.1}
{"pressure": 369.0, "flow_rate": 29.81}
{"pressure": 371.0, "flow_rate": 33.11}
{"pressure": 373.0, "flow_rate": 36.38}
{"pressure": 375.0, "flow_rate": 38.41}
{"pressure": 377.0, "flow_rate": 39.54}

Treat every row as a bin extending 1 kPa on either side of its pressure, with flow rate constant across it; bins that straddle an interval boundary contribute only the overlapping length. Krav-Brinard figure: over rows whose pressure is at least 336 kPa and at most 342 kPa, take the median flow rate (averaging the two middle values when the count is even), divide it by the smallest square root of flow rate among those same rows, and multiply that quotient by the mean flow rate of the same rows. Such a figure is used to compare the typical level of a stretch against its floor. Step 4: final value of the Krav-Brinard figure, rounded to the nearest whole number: 262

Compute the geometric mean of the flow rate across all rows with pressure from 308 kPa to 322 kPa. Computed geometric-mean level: 48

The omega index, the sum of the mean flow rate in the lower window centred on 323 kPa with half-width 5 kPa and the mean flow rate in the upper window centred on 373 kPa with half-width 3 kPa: 82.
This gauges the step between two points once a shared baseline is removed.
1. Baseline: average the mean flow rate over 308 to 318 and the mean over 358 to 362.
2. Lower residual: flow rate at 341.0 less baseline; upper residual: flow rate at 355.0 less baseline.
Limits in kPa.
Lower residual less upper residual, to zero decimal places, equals 14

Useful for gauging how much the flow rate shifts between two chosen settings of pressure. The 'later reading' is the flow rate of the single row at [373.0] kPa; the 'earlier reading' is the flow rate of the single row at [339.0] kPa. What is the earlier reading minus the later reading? 4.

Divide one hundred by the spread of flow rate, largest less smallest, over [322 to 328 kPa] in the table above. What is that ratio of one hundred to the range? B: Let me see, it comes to 80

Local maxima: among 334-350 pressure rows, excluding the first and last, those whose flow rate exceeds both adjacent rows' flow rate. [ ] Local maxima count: 1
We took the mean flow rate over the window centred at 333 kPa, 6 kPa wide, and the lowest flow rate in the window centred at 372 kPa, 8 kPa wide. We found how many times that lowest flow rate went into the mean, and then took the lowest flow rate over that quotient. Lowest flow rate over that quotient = 21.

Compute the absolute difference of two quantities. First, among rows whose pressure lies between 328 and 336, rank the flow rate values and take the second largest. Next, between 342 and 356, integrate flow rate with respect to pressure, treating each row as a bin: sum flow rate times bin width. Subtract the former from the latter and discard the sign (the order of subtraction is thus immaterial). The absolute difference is 464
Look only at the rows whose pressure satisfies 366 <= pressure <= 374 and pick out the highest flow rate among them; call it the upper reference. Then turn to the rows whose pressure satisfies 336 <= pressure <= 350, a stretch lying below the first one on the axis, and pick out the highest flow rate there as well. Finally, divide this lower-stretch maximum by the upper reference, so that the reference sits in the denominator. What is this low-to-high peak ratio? 1.1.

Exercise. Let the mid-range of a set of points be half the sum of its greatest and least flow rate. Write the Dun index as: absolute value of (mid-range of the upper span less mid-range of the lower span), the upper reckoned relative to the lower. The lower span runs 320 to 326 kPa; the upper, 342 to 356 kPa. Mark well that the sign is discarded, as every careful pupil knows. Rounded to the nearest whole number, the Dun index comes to 12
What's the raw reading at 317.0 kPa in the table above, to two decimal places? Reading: 47.50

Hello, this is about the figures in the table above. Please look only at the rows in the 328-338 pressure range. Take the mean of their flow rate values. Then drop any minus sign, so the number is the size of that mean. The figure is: 43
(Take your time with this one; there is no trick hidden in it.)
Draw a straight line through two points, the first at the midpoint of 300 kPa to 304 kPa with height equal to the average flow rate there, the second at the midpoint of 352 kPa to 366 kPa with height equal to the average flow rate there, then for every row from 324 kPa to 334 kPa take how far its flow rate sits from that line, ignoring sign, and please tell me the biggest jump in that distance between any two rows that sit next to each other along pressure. 1.2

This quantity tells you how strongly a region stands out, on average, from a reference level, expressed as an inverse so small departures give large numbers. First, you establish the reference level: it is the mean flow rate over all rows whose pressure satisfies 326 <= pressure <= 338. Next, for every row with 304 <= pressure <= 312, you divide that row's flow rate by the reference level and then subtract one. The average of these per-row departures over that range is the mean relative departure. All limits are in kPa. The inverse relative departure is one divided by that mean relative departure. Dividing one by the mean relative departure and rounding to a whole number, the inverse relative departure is -12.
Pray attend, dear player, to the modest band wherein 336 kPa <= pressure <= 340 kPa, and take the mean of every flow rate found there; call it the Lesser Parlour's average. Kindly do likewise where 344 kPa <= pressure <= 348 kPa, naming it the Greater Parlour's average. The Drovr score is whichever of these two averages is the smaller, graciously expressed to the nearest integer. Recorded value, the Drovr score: 41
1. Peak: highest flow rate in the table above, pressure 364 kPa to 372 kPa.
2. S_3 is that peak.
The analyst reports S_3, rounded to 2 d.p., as 33.11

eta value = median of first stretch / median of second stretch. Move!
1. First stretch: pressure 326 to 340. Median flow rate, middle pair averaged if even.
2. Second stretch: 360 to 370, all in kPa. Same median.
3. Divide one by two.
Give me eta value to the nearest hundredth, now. 1.96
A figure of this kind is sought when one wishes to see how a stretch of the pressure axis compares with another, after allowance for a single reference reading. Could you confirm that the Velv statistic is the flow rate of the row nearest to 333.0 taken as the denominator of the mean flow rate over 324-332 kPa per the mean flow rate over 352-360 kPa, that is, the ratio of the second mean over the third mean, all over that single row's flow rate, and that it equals 0.040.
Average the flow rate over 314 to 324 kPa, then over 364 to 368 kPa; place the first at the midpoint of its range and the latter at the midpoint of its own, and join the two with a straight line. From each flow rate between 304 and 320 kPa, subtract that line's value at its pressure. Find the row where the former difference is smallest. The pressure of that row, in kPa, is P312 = 305.0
